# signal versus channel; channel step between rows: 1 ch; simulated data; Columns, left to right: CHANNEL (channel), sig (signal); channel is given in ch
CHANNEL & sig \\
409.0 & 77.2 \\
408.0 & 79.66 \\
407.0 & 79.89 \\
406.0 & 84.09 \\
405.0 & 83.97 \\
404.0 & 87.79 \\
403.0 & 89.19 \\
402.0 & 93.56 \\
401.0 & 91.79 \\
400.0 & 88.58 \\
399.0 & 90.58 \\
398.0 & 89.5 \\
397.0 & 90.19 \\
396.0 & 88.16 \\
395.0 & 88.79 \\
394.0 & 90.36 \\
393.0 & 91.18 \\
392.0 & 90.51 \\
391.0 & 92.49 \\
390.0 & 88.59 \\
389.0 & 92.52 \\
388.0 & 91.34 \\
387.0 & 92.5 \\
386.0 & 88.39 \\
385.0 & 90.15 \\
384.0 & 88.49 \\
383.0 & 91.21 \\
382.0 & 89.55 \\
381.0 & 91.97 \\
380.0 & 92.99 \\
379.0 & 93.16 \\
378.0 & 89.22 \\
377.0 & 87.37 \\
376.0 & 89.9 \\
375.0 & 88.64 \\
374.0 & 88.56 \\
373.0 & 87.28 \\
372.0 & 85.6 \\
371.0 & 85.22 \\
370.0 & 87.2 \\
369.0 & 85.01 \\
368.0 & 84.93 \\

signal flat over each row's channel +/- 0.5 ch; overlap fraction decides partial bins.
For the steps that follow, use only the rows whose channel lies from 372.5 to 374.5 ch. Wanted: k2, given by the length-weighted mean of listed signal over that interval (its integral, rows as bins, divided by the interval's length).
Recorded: 87.9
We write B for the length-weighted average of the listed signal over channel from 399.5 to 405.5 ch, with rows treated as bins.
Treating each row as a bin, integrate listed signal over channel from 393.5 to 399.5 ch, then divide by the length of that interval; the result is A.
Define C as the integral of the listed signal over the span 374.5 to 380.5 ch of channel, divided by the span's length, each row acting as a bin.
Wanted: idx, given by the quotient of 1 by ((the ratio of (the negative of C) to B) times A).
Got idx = -0.0110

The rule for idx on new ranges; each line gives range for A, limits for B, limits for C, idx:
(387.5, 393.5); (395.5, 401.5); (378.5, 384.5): -0.0108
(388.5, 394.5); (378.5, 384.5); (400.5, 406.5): -0.0113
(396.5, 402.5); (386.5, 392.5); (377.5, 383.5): -0.0110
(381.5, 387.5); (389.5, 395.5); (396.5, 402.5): -0.0111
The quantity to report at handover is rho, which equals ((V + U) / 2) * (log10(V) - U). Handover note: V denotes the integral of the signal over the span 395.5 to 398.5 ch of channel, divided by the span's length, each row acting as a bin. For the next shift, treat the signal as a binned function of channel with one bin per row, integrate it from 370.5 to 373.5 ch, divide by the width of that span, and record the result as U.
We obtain -7371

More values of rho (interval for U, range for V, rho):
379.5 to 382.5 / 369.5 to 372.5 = -7950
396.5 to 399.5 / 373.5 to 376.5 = -7894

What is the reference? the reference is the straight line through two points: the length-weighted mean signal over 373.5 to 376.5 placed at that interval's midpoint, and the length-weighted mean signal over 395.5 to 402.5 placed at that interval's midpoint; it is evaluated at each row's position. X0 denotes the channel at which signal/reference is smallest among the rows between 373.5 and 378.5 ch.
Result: 377.0 ch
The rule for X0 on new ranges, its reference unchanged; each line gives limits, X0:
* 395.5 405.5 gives 405.0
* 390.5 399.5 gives 396.0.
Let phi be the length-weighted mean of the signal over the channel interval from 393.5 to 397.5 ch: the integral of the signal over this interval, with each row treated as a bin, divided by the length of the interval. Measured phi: 89.4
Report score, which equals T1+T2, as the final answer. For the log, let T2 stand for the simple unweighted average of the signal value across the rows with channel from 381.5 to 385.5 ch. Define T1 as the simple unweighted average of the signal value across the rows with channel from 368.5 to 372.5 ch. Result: 176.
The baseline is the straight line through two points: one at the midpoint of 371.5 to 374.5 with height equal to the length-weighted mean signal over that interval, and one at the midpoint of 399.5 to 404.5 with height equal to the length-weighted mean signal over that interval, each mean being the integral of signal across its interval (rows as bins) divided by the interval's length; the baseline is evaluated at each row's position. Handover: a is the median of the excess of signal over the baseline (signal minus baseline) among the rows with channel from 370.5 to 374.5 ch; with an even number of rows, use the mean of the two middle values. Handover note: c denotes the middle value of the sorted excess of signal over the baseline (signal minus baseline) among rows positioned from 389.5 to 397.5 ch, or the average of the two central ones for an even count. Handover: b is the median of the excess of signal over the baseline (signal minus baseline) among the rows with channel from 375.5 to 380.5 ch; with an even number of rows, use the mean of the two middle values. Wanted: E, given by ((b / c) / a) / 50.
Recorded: -0.096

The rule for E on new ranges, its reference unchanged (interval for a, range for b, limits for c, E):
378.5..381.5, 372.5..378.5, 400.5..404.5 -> 0.016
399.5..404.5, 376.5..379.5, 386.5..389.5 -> -0.008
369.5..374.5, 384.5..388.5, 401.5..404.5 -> -0.299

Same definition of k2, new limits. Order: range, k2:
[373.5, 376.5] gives 89.0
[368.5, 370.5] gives 86.1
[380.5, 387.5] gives 90.3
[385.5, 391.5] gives 91.0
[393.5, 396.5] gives 89.1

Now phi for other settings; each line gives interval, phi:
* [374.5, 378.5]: 88.8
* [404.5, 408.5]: 81.9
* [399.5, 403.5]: 90.8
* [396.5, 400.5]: 89.7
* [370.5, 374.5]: 86.7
